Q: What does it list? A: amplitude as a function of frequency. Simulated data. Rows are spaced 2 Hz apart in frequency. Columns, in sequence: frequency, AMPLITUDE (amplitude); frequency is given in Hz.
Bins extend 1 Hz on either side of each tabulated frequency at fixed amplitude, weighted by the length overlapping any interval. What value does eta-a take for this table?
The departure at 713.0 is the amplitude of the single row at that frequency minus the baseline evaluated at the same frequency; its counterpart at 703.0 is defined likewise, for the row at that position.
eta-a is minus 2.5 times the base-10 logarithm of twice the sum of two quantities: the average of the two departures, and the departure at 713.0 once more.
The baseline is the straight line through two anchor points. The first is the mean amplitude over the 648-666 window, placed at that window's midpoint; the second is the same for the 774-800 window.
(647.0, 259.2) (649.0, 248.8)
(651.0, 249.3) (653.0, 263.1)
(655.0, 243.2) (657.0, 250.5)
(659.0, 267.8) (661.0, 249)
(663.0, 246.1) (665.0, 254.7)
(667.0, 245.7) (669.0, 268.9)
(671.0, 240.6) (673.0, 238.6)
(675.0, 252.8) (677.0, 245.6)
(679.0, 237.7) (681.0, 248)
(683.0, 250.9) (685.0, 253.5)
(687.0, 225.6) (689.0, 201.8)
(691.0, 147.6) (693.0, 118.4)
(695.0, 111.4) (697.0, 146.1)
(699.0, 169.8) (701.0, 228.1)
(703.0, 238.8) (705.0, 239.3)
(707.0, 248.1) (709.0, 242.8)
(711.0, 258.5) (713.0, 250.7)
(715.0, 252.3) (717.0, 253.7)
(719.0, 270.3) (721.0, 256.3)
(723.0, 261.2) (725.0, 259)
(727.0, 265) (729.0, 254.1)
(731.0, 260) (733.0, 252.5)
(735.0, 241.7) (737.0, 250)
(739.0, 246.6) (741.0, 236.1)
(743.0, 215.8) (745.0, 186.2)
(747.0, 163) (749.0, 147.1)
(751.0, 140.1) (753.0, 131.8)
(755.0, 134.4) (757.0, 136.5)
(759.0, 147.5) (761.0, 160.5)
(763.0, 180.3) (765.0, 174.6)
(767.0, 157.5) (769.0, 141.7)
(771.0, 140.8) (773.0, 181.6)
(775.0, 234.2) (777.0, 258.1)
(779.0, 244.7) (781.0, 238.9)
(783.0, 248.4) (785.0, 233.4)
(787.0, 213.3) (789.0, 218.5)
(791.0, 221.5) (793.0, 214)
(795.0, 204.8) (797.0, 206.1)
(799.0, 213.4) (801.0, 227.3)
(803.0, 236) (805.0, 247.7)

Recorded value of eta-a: -3.4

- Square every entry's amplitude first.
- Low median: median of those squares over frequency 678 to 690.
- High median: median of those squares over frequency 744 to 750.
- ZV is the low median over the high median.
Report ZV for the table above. 2.2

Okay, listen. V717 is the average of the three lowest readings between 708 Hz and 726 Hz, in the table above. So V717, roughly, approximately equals 249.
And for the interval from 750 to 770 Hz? 134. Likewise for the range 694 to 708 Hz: 142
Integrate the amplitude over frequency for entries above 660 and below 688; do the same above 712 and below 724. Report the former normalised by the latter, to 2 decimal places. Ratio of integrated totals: 2.24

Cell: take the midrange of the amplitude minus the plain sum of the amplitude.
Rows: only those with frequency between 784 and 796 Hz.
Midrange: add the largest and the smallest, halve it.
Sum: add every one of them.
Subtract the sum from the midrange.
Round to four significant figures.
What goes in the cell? -1086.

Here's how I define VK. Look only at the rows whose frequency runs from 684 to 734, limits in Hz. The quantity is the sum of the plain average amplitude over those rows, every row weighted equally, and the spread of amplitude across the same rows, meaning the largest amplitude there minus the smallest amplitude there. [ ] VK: 385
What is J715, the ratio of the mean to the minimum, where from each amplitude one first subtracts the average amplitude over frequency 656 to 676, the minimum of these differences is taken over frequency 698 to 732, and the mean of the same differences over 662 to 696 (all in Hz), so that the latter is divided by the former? 0.35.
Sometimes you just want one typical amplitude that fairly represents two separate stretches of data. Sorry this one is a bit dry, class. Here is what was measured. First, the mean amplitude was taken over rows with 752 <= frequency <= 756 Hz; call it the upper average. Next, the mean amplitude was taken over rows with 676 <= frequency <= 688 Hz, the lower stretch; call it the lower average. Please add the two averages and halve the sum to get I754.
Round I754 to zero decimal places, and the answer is 188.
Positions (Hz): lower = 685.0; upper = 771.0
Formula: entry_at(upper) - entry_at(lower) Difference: -113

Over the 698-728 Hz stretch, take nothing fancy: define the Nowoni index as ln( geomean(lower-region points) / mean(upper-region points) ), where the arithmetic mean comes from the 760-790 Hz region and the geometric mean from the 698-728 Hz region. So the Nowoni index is 0.19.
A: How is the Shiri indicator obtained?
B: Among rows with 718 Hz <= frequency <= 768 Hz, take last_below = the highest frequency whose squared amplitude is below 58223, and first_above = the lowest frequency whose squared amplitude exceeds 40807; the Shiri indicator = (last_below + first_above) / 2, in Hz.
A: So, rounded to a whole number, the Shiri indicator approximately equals 743 Hz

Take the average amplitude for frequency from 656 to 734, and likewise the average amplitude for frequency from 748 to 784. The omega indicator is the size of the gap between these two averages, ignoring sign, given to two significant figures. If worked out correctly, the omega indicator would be 57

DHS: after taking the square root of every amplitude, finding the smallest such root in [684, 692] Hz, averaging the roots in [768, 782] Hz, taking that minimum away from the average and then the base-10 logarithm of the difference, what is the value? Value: 0.32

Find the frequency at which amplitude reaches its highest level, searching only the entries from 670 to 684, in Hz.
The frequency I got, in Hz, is 675.0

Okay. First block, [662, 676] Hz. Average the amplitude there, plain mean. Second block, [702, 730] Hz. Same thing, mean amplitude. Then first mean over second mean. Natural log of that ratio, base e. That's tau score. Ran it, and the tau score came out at -0.02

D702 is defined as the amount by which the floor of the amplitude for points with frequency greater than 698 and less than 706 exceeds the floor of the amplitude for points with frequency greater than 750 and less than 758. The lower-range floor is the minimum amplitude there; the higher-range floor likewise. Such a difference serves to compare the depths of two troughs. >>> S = 38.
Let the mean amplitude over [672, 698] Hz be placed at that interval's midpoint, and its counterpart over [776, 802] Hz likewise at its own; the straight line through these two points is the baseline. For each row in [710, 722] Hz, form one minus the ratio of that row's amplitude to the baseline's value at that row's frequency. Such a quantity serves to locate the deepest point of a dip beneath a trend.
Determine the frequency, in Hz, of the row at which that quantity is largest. 713.0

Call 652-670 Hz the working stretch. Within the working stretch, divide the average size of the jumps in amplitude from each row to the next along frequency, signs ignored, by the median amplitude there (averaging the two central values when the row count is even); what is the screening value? 0.053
